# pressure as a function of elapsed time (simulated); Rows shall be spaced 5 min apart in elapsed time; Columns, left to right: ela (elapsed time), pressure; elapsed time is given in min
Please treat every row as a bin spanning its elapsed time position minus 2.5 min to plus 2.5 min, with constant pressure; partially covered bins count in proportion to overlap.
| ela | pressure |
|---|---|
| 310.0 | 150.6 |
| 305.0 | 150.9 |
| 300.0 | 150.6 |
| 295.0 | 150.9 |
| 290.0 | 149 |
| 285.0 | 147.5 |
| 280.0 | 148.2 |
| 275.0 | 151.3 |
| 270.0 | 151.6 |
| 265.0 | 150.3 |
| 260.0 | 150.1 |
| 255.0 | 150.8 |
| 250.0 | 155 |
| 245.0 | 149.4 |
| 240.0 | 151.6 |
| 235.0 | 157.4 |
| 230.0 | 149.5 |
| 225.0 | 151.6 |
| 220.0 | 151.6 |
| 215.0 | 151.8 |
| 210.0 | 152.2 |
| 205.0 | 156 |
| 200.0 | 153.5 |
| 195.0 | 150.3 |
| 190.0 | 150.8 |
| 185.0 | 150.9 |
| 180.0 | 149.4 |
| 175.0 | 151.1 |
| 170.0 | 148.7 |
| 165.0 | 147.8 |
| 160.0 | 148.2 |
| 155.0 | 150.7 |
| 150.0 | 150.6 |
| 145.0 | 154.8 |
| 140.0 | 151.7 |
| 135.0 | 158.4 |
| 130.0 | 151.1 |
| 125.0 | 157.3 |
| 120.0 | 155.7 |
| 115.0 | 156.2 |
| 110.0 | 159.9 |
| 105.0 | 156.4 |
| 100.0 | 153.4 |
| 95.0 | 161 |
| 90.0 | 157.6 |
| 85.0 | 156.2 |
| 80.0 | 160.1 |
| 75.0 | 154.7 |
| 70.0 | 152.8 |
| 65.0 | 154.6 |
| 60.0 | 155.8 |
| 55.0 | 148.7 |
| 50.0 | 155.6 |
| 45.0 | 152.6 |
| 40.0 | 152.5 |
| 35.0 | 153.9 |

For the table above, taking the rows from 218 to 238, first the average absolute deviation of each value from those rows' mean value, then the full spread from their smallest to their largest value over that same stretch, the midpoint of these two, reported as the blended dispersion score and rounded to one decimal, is 5.2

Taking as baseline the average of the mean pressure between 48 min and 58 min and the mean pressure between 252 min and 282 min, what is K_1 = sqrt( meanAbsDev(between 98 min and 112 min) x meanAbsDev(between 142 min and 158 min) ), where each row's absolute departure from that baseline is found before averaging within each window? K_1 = 2.9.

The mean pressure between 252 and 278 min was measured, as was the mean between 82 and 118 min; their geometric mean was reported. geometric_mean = 154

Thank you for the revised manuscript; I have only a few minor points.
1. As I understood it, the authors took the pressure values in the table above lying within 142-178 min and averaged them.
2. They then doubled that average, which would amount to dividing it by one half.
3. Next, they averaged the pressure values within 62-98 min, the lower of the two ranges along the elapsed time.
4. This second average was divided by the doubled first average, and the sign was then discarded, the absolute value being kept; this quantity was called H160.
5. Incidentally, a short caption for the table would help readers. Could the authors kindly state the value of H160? 0.521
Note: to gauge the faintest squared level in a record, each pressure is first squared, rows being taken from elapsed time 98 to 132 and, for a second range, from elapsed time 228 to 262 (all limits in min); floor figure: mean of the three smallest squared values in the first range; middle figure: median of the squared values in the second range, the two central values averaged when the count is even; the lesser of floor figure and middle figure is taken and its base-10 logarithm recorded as 4.36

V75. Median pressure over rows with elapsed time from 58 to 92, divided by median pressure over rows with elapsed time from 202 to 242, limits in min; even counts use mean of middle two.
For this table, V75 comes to 1.03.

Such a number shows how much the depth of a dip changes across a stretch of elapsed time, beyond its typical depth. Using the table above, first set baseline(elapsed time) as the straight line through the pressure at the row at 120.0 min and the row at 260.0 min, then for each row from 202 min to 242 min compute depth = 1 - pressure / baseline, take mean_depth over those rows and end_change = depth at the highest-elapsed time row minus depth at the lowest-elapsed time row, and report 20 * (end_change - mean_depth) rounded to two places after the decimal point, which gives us 0.54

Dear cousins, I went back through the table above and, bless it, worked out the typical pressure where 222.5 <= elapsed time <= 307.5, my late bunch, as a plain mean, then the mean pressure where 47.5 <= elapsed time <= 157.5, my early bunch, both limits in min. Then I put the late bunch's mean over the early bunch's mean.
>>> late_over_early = 0.97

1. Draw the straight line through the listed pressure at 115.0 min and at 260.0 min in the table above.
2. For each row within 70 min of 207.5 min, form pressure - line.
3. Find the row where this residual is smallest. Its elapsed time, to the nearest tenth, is 165.0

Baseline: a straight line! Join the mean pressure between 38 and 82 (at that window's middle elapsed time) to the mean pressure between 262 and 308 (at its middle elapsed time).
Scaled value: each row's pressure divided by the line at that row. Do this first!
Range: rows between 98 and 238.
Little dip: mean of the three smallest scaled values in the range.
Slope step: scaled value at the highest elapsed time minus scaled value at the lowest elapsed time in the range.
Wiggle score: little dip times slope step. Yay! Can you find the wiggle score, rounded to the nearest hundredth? 0.04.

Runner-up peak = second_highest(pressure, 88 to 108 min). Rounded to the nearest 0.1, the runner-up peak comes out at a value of 157.6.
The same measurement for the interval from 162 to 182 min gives 149.4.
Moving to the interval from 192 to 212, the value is 153.5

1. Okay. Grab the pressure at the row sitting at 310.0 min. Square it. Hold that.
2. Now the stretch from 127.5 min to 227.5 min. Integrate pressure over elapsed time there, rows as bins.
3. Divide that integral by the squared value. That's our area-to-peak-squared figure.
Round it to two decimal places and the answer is 0.67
